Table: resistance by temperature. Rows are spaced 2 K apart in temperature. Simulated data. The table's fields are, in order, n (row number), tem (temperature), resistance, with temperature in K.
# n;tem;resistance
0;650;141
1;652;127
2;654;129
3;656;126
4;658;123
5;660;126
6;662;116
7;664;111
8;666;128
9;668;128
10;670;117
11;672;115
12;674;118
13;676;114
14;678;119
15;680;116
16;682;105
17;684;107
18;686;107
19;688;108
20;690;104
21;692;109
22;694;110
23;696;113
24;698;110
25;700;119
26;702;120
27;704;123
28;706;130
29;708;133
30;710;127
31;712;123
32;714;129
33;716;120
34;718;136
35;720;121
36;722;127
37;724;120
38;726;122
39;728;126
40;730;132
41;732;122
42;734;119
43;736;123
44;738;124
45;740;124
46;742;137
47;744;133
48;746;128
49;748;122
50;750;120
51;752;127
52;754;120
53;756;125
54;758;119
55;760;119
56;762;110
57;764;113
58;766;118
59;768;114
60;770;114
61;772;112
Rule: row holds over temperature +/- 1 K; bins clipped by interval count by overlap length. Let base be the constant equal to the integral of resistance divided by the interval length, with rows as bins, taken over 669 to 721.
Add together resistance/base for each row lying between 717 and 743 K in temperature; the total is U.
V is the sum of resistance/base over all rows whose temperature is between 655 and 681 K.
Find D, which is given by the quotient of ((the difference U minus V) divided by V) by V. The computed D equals 0.004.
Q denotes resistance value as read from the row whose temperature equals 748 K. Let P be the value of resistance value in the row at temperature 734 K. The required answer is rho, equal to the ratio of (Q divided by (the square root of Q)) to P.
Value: 0.093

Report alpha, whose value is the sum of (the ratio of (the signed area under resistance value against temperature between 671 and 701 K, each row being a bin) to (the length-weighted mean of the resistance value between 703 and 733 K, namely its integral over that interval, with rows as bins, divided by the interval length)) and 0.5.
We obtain 27.1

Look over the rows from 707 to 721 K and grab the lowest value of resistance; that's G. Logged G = 120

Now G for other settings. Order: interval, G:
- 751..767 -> 110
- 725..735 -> 119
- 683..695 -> 104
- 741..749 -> 122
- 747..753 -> 120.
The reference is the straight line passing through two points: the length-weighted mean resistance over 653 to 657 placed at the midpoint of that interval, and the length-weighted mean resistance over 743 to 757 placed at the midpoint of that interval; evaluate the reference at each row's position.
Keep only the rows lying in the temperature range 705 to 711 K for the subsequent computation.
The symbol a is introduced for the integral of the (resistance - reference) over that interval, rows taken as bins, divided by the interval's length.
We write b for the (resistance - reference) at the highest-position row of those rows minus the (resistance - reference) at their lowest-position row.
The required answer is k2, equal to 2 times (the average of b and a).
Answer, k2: 1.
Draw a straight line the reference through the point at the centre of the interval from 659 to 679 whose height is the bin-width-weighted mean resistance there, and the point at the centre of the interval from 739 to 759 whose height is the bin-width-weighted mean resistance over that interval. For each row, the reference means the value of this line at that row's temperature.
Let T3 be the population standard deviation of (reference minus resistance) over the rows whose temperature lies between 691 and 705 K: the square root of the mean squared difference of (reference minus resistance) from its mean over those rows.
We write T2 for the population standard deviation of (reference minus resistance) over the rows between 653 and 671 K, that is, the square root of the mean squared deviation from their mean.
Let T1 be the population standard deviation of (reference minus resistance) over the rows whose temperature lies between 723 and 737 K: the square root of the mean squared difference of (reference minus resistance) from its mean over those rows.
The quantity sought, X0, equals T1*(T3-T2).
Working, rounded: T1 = 4.1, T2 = 6.2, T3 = 5.0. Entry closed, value -5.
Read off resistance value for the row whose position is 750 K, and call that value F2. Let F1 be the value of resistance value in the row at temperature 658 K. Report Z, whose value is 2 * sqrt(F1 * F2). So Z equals 243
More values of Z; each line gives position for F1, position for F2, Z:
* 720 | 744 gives 254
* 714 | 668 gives 257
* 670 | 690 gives 221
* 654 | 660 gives 255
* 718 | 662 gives 251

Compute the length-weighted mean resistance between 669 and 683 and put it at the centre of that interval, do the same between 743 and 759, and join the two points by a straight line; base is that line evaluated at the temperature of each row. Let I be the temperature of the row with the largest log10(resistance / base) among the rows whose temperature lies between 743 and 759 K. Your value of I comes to 744 K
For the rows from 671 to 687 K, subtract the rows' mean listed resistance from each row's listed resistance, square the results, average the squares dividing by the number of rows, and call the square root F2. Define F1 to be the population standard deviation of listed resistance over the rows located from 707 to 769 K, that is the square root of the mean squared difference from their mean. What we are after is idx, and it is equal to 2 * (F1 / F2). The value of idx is 2.5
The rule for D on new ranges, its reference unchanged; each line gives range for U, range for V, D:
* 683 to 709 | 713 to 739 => -0.006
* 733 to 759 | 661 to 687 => 0.006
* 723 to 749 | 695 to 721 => 0.001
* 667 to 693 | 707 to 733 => -0.007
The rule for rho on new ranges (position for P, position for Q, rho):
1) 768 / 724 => 0.096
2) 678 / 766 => 0.091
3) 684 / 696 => 0.099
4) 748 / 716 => 0.090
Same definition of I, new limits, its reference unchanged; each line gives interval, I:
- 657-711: 666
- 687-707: 706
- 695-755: 718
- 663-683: 666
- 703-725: 718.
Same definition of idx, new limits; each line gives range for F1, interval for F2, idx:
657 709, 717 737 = 3.1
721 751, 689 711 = 1.1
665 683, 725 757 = 2.7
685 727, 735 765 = 2.7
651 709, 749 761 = 5.2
